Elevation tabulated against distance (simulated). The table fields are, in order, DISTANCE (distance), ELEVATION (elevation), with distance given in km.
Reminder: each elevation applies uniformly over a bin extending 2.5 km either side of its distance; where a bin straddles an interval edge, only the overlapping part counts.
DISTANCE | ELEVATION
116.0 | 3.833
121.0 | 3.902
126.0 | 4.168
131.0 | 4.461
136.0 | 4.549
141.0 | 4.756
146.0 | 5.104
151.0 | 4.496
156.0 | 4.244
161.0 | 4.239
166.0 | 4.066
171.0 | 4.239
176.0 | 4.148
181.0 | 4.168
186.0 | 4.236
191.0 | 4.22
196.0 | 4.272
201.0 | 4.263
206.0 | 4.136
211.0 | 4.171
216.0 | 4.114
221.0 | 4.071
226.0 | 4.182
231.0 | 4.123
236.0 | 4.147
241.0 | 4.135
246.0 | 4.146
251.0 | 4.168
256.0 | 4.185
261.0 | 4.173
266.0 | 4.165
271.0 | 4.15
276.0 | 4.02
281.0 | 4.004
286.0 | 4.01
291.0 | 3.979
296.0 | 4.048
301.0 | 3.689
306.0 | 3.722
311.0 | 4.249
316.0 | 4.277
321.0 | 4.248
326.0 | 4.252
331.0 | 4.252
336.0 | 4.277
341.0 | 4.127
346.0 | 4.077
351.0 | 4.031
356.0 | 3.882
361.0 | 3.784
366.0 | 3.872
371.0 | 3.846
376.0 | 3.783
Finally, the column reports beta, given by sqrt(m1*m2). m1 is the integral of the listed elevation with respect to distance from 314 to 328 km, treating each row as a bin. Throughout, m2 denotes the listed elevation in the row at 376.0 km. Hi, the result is 15.0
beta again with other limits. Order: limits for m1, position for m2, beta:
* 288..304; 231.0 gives 16.0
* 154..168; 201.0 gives 15.8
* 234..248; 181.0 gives 15.5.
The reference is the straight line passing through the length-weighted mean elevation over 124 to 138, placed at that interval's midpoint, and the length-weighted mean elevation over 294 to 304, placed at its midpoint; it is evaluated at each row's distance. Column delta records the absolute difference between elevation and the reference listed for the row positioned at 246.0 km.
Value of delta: 0.12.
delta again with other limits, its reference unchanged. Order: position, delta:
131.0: 0.07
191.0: 0.02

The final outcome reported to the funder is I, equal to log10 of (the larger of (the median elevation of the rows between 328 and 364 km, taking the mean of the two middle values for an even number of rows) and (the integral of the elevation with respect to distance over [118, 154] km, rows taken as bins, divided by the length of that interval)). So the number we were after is 0.651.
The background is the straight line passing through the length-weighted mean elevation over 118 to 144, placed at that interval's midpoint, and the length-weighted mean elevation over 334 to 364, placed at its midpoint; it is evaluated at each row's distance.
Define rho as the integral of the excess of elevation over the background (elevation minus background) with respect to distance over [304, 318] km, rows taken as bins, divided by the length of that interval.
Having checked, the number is 0.00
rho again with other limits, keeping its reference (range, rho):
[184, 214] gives -0.05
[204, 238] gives -0.09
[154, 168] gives -0.14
